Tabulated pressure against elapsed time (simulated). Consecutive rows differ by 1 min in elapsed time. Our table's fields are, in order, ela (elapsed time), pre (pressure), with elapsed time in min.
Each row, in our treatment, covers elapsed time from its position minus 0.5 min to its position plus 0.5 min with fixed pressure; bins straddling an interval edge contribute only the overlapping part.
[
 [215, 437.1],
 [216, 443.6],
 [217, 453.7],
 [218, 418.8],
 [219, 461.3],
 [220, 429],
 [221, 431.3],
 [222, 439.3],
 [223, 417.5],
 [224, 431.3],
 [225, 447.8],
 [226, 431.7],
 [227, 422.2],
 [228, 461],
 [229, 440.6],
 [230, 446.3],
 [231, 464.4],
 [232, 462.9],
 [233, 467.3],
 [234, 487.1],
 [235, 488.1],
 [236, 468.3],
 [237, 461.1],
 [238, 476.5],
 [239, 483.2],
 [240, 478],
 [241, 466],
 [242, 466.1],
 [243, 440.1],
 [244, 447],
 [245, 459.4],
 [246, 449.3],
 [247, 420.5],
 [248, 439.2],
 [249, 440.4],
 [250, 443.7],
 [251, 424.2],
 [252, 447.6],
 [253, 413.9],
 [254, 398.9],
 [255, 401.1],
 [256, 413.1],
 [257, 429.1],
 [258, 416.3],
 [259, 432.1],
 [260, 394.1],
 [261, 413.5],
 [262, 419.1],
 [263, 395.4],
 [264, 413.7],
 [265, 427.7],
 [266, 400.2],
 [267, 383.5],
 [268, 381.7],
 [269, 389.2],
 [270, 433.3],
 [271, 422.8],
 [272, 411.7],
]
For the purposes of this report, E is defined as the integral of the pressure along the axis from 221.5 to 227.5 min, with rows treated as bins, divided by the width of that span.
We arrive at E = 432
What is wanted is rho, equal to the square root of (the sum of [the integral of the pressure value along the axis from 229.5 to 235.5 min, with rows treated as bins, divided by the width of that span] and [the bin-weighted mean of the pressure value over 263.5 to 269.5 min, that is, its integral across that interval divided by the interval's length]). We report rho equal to 29.5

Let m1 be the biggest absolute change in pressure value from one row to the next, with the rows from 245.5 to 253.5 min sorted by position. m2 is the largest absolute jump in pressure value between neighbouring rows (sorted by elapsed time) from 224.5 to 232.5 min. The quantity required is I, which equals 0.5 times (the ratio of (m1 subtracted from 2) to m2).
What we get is -0.41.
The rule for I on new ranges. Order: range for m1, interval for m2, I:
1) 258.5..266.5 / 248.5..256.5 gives -0.53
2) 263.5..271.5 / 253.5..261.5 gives -0.55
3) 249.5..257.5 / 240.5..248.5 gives -0.55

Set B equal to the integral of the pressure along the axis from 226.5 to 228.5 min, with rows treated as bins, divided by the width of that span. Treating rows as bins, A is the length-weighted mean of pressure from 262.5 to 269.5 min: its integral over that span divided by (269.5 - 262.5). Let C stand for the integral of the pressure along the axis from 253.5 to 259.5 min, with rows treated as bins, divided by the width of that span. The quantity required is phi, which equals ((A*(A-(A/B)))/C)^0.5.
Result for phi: 19.6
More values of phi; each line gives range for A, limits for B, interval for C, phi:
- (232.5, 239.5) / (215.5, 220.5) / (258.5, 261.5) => 23.4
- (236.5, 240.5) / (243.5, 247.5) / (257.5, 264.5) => 23.4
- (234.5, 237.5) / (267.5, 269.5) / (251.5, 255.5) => 23.2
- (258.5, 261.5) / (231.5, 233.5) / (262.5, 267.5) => 20.5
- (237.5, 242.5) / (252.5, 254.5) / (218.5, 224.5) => 22.7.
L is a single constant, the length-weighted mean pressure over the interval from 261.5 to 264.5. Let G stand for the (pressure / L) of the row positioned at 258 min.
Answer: 1.02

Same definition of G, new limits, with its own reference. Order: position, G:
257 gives 1.05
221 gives 1.05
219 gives 1.13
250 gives 1.08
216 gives 1.08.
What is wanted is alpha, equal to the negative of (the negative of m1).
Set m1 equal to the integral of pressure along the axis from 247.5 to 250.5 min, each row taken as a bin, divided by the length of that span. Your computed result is 441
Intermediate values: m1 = 441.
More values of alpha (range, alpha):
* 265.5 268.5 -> 388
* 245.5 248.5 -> 436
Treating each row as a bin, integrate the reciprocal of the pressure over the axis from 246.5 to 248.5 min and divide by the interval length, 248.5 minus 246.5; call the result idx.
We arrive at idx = 0.0023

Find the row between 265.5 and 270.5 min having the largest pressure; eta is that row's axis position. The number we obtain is 270 min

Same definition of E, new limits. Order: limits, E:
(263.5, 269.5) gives 399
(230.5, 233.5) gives 465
